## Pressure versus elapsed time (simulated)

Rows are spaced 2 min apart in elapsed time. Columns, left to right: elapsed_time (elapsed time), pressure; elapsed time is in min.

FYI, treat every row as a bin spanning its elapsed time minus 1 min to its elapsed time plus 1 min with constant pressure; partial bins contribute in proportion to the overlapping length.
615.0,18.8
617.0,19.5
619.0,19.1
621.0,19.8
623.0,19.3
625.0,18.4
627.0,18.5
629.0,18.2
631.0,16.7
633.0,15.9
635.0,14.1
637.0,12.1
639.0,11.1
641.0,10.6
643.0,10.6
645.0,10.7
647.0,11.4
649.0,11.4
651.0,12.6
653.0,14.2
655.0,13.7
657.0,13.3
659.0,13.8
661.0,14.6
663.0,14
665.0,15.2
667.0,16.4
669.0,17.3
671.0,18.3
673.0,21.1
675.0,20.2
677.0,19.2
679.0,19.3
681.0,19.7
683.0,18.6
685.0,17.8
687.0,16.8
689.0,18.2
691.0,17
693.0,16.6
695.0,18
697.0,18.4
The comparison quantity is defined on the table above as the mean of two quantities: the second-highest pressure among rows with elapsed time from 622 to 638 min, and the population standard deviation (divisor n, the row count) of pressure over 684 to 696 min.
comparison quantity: 9.6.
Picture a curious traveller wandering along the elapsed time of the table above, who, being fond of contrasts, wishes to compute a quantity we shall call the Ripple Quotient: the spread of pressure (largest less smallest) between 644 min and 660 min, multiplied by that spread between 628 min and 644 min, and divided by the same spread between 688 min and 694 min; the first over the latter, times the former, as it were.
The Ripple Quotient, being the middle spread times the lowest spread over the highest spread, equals 17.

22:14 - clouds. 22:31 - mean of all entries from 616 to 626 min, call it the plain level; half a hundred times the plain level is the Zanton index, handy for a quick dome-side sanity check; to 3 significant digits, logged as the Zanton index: 961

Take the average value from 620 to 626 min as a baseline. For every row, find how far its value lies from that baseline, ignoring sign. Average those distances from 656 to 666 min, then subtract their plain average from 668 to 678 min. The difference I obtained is 4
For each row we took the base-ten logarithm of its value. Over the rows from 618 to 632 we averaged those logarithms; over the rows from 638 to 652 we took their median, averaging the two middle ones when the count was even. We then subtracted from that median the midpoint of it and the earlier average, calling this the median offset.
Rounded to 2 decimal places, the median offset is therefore -0.11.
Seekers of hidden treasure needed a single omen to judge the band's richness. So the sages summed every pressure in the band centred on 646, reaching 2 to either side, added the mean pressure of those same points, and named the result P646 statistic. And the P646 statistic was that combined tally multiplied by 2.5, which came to 83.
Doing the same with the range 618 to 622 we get 146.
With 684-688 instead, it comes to 130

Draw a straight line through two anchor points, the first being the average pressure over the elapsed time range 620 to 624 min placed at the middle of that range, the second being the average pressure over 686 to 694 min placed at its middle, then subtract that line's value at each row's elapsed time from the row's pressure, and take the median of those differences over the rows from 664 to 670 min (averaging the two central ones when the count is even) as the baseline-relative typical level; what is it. -1.6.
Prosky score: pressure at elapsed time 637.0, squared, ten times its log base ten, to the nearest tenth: 21.7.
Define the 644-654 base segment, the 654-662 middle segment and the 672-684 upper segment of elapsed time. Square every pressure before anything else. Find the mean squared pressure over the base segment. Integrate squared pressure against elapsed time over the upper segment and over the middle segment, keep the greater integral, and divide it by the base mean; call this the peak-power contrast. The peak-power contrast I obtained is 32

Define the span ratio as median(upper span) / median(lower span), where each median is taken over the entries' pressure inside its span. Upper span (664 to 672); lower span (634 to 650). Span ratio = 1.5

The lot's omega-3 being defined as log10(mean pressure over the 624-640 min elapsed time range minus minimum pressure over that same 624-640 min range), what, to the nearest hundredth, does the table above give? 0.66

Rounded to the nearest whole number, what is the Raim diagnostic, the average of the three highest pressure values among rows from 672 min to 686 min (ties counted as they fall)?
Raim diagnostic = 20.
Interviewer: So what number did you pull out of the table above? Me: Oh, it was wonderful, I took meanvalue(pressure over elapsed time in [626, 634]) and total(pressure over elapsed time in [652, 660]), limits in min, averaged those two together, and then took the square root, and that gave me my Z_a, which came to 6.01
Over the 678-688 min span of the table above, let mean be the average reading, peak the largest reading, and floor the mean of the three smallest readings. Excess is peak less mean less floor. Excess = -16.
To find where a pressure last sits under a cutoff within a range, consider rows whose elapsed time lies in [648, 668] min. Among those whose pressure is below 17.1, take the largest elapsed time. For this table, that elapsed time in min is 667.0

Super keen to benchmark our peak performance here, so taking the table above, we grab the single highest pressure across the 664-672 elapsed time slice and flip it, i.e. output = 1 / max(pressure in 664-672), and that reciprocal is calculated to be 0.0546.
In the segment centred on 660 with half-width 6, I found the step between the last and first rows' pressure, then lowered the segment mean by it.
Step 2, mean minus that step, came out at 13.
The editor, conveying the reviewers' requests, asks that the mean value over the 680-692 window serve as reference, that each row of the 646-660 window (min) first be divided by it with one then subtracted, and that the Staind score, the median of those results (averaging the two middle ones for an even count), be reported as -0.26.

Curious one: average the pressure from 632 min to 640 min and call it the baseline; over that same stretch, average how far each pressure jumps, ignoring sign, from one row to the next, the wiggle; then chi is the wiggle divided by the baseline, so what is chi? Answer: 0.12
